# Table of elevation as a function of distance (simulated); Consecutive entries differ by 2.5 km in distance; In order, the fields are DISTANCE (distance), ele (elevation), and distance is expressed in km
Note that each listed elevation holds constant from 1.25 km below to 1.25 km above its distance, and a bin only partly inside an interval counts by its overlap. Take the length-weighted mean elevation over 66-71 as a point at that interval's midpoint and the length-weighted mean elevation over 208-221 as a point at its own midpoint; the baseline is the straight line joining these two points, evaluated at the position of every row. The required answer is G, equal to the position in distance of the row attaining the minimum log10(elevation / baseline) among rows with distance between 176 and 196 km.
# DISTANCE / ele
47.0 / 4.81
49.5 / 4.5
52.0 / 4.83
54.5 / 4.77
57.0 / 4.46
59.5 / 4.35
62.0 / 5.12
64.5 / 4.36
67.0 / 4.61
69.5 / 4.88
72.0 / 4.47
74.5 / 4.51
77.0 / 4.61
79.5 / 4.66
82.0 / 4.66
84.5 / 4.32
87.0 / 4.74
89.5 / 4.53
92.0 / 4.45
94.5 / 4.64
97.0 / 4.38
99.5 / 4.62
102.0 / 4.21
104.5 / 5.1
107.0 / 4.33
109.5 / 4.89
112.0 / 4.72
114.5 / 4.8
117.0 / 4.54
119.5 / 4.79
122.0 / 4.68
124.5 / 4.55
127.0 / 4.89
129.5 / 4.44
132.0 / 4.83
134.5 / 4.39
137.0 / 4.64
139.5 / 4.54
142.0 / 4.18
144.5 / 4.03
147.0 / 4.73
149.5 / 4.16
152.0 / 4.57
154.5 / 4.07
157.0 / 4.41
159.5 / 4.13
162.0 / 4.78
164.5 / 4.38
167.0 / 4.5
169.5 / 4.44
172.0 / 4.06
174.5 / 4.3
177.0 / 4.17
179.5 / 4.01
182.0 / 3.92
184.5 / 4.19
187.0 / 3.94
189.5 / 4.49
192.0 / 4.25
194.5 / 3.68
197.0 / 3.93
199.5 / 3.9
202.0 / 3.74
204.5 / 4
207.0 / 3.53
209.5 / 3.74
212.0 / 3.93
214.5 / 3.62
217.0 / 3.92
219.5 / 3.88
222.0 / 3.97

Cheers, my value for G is 194.5 km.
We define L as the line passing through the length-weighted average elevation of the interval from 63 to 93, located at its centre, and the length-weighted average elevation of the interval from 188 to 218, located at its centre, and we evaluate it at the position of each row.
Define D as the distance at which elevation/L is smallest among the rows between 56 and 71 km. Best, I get 59.5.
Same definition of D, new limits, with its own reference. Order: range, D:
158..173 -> 172.0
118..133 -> 129.5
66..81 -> 72.0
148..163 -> 154.5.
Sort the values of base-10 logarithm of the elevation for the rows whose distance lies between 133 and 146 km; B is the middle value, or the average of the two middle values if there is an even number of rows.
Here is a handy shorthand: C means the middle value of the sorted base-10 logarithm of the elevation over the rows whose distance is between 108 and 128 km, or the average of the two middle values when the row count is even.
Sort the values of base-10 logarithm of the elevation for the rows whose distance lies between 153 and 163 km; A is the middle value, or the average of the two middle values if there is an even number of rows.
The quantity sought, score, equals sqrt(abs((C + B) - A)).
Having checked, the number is 0.830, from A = 0.630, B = 0.642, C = 0.677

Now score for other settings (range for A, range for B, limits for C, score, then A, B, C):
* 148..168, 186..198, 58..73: 0.781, 0.643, 0.595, 0.657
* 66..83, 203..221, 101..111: 0.767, 0.664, 0.589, 0.663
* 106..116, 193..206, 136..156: 0.743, 0.678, 0.591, 0.639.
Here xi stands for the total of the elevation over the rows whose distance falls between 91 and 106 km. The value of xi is 27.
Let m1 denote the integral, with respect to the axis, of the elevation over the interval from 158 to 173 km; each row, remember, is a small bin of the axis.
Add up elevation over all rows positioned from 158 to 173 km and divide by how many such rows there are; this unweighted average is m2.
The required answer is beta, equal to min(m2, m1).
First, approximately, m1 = 66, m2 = 4.4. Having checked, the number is 4.38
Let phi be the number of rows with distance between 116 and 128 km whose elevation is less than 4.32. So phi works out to 0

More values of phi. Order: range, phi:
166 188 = 7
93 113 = 1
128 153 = 3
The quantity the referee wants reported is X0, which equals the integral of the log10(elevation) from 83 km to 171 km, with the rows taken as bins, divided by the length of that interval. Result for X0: 0.655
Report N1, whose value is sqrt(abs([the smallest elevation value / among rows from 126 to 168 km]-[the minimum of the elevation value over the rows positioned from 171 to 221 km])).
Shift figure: 0.707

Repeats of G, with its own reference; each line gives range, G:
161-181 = 179.5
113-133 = 129.5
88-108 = 102.0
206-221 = 207.0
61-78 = 64.5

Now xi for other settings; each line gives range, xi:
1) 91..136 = 83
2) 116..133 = 33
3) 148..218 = 115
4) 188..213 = 39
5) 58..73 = 28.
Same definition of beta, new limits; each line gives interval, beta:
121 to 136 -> 4.63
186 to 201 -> 4.03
